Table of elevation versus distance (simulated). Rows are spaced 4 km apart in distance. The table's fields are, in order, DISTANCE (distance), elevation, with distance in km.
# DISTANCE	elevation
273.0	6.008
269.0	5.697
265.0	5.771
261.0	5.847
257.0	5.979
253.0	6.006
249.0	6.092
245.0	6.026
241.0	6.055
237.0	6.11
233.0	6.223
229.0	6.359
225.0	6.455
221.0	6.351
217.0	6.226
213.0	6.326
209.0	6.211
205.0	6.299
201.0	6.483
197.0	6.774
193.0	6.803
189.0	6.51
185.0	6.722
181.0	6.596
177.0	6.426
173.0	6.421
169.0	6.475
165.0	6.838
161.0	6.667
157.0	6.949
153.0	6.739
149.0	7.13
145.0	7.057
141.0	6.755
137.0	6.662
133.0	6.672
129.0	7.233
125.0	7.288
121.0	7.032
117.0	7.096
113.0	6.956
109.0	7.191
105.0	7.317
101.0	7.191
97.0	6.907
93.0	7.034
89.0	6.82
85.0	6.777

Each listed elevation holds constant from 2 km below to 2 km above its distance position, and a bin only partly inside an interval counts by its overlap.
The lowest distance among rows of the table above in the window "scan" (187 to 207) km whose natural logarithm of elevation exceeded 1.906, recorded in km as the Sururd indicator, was 193.0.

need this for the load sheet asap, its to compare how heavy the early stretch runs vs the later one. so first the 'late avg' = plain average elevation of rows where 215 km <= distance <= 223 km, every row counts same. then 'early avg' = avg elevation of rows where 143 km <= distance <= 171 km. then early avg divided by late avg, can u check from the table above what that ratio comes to 1.09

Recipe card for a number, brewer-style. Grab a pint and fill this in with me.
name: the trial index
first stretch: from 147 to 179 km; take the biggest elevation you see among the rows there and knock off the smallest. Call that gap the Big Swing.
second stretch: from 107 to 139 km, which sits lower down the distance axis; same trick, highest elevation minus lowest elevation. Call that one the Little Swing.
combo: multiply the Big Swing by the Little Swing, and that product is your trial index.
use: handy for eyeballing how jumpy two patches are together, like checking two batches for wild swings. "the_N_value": 0.44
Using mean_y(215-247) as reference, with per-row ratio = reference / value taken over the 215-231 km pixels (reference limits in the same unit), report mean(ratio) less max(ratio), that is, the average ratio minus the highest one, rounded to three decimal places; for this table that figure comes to -0.019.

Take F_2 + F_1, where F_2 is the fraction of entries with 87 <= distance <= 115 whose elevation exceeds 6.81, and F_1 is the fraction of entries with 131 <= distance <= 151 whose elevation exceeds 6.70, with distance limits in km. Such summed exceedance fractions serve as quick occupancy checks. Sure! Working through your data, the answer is 1.6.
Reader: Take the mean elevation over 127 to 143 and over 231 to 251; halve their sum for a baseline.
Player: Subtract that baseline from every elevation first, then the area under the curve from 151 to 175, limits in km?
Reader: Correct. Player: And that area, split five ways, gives 1.0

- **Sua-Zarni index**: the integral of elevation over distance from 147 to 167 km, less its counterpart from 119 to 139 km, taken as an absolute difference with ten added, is 12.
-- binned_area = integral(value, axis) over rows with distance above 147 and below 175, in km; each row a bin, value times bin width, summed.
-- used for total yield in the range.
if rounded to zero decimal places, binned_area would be 189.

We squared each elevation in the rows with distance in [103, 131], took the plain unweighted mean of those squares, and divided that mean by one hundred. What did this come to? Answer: 0.51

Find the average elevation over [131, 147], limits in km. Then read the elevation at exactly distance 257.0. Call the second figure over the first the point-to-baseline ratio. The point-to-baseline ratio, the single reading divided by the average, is 0.88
